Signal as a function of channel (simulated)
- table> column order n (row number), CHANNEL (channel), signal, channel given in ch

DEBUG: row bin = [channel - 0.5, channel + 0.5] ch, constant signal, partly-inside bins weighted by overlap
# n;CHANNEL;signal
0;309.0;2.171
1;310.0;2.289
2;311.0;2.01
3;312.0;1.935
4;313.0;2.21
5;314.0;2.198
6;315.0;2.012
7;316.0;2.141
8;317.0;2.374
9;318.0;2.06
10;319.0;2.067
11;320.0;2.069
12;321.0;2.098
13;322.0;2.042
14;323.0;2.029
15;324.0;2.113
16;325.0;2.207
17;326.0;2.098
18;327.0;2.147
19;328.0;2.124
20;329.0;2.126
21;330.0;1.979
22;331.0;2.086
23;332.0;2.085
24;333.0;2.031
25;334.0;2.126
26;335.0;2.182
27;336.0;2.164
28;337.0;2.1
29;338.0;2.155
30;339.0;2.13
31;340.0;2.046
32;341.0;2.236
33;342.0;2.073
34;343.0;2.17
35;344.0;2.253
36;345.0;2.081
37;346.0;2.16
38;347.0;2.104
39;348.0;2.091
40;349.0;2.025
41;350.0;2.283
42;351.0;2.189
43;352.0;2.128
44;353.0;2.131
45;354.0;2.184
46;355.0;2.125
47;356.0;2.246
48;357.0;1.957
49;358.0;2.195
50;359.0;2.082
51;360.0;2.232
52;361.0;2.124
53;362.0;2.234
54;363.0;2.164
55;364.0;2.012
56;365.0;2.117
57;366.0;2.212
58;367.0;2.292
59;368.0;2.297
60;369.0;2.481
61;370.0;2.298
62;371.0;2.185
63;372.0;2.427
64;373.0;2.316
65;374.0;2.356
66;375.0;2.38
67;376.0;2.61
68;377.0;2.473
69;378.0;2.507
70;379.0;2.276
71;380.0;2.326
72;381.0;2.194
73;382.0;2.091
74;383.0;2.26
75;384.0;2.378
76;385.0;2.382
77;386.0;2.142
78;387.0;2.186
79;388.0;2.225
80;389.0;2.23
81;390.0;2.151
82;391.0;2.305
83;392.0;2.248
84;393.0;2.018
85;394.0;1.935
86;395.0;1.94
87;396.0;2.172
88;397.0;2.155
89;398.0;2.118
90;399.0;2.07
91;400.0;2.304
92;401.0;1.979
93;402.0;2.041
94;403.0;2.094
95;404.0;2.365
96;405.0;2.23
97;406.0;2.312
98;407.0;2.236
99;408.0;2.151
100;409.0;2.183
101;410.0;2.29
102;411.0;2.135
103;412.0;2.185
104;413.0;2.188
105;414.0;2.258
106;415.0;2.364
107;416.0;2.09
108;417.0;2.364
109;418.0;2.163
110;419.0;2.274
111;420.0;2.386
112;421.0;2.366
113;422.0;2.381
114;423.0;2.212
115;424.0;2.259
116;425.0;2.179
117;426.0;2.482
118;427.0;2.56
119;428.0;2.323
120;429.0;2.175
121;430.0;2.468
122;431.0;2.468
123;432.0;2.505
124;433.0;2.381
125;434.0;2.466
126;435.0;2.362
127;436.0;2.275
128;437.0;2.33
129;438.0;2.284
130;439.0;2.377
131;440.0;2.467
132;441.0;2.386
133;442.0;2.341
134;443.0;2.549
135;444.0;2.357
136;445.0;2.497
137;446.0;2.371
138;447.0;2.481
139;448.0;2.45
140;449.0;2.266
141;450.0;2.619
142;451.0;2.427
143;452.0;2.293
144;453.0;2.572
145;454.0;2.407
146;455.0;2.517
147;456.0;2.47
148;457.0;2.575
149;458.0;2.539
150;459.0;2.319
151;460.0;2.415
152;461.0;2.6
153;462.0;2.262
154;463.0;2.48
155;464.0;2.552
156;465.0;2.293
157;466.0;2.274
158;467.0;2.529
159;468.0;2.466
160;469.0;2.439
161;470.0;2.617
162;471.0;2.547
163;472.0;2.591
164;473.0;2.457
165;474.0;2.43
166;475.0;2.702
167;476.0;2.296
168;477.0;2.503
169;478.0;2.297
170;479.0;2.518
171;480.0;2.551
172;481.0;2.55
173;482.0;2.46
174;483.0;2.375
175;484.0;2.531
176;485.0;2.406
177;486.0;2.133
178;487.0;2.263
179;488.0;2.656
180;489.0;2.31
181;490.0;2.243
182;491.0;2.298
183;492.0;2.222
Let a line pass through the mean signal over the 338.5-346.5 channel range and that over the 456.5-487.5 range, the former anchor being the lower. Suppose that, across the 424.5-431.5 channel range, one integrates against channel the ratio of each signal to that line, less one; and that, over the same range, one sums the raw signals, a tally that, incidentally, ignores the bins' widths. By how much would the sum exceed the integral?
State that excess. 16.6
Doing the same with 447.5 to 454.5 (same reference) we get 16.9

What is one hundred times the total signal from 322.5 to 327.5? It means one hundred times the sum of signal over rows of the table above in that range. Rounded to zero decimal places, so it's 1059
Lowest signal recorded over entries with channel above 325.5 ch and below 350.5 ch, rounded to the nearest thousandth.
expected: 1.979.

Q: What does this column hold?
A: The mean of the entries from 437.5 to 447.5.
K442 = 2.41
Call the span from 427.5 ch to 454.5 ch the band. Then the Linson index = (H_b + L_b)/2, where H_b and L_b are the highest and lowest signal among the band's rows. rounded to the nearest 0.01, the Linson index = 2.40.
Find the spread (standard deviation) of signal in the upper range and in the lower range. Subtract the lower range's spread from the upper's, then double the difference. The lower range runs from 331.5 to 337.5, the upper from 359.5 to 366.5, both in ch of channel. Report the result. 0.05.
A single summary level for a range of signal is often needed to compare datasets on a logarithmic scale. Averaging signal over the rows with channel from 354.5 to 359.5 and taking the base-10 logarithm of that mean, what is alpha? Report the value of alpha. 0.327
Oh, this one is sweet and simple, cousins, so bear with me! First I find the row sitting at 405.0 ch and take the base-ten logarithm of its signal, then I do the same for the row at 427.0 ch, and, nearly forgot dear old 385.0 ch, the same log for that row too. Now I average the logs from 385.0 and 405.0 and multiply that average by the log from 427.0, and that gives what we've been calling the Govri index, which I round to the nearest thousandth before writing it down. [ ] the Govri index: 0.148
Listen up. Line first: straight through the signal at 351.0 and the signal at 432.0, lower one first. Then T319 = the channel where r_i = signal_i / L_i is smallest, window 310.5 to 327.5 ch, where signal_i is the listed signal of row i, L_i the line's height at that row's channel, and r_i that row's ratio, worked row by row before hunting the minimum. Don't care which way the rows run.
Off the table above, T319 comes 312.0 ch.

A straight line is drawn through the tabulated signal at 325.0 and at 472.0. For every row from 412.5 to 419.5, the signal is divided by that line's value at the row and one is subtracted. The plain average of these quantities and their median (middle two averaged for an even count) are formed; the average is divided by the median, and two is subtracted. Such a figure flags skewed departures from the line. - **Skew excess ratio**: -0.89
